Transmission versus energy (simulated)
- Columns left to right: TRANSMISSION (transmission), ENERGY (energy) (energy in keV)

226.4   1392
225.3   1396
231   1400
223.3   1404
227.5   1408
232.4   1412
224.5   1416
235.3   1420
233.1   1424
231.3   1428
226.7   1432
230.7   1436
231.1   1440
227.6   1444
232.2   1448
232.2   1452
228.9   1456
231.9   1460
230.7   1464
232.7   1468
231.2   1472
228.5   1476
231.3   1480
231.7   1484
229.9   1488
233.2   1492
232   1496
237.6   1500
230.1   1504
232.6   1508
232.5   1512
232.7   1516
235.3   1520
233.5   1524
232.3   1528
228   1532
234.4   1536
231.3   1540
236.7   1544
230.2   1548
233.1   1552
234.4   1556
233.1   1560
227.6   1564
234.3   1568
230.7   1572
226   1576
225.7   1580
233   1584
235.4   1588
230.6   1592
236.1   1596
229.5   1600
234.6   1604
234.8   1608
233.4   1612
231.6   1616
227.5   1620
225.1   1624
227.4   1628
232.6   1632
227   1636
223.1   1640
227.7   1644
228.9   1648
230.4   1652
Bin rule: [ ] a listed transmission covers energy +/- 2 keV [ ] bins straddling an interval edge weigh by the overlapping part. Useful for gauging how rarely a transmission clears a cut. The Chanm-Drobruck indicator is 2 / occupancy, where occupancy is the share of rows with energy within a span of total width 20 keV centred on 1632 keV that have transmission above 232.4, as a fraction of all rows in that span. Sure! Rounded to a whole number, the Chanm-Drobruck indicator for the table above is 10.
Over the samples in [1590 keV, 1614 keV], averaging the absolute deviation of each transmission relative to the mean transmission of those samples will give 2.1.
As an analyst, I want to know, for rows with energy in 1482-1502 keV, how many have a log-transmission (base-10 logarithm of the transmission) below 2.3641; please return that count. 1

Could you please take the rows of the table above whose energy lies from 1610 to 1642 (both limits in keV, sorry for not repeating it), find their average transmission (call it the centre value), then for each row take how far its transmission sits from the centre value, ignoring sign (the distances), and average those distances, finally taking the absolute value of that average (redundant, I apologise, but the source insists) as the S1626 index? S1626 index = 3.1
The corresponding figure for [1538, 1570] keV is 2.2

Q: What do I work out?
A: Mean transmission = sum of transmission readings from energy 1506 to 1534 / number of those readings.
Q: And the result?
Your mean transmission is 232.4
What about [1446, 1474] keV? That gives 231.4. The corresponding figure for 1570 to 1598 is 231.1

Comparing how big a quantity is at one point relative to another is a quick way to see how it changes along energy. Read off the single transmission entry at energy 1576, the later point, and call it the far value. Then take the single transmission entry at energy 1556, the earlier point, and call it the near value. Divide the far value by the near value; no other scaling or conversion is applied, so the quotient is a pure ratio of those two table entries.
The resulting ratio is 0.96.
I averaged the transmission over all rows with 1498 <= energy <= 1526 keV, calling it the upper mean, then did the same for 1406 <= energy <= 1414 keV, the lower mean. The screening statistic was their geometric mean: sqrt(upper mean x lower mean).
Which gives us 232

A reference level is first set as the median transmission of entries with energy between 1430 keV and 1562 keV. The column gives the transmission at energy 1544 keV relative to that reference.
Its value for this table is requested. 4.7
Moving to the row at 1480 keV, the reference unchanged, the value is -0.7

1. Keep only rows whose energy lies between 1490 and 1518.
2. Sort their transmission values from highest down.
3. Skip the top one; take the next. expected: 233.2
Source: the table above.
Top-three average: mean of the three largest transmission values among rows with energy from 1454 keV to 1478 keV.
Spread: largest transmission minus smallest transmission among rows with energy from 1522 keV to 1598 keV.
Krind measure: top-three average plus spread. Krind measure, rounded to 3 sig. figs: 243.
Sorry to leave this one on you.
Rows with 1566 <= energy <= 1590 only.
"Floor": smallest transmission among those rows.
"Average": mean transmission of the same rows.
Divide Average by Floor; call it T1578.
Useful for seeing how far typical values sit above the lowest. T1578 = 1.023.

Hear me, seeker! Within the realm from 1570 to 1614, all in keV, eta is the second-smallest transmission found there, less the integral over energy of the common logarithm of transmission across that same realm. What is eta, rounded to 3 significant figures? 122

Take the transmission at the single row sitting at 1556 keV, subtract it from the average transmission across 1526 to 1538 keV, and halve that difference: -1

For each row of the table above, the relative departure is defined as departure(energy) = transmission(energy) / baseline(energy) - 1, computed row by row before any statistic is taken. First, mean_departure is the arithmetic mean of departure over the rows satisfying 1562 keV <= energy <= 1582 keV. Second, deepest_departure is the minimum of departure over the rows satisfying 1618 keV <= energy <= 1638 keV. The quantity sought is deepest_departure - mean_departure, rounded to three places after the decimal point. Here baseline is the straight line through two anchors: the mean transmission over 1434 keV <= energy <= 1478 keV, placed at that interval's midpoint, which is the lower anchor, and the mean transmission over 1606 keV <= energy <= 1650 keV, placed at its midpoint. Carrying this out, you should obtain -0.014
